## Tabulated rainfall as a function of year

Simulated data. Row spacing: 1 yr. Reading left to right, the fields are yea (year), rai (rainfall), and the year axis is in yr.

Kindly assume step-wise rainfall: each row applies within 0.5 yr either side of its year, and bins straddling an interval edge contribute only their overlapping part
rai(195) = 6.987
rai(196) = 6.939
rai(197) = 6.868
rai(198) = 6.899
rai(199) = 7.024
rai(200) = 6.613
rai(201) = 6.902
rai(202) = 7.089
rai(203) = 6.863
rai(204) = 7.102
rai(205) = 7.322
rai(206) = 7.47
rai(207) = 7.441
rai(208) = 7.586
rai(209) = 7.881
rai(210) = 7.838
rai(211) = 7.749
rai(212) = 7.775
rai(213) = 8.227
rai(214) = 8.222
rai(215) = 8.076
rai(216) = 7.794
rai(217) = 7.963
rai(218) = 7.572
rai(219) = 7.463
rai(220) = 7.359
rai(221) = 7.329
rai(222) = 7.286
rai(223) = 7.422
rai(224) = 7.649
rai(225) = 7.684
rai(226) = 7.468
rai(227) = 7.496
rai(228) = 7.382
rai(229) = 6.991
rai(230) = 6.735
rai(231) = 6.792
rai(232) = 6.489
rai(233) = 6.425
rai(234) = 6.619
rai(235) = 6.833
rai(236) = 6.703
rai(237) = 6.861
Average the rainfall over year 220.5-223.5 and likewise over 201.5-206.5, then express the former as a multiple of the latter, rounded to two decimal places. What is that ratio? 1.02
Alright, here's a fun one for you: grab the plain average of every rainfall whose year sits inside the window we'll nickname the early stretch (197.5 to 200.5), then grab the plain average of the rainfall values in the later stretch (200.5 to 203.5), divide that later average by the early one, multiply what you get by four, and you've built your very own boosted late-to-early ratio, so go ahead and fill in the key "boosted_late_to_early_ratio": 4.06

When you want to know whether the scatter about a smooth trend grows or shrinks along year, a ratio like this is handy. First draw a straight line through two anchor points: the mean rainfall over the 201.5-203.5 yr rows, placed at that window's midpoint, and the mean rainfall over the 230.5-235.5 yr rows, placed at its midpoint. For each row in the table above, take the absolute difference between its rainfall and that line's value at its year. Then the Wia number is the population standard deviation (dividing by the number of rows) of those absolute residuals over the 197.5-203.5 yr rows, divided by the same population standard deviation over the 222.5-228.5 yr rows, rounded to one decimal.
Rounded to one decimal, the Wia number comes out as 1.1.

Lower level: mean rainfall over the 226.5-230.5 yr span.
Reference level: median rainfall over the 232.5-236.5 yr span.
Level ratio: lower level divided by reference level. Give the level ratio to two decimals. 1.07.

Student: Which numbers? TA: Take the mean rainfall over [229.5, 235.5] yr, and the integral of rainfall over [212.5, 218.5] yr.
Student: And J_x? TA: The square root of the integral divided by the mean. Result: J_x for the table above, 2.68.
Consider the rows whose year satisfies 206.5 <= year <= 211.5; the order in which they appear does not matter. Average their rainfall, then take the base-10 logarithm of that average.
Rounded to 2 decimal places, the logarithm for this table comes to 0.89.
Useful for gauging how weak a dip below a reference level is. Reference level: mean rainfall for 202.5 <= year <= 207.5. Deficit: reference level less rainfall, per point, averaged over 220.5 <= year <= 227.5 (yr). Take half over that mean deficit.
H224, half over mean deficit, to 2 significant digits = -2.1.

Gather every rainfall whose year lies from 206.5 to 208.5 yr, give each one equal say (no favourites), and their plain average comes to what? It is 7.51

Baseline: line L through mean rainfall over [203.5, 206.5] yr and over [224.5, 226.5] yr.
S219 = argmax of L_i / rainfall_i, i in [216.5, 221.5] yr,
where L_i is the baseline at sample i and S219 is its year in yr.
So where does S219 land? 221 yr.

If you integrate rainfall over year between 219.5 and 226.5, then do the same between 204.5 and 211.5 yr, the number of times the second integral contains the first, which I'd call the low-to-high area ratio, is 1.02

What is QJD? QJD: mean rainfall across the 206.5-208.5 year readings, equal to 7.51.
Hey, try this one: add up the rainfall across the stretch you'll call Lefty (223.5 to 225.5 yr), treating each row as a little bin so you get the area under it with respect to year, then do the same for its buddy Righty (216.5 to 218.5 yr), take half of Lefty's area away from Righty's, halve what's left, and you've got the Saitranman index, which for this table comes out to 3.9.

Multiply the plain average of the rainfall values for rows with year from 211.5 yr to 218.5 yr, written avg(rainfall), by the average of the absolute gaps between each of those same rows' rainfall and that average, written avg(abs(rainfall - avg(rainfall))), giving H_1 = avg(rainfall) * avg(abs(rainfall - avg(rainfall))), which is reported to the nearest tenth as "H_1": 1.6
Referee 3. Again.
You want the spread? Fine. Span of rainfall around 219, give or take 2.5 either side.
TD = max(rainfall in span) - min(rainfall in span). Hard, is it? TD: 0.63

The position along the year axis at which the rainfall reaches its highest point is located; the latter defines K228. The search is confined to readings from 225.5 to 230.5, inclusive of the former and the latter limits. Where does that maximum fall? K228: 227 yr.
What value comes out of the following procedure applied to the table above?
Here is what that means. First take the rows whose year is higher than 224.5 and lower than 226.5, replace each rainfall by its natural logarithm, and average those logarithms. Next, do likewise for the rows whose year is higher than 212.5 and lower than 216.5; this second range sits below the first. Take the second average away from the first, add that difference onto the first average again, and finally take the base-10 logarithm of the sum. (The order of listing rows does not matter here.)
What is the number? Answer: 0.29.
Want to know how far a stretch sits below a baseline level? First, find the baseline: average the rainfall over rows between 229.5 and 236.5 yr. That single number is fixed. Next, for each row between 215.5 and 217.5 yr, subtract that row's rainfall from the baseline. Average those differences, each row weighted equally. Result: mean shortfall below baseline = -1.2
